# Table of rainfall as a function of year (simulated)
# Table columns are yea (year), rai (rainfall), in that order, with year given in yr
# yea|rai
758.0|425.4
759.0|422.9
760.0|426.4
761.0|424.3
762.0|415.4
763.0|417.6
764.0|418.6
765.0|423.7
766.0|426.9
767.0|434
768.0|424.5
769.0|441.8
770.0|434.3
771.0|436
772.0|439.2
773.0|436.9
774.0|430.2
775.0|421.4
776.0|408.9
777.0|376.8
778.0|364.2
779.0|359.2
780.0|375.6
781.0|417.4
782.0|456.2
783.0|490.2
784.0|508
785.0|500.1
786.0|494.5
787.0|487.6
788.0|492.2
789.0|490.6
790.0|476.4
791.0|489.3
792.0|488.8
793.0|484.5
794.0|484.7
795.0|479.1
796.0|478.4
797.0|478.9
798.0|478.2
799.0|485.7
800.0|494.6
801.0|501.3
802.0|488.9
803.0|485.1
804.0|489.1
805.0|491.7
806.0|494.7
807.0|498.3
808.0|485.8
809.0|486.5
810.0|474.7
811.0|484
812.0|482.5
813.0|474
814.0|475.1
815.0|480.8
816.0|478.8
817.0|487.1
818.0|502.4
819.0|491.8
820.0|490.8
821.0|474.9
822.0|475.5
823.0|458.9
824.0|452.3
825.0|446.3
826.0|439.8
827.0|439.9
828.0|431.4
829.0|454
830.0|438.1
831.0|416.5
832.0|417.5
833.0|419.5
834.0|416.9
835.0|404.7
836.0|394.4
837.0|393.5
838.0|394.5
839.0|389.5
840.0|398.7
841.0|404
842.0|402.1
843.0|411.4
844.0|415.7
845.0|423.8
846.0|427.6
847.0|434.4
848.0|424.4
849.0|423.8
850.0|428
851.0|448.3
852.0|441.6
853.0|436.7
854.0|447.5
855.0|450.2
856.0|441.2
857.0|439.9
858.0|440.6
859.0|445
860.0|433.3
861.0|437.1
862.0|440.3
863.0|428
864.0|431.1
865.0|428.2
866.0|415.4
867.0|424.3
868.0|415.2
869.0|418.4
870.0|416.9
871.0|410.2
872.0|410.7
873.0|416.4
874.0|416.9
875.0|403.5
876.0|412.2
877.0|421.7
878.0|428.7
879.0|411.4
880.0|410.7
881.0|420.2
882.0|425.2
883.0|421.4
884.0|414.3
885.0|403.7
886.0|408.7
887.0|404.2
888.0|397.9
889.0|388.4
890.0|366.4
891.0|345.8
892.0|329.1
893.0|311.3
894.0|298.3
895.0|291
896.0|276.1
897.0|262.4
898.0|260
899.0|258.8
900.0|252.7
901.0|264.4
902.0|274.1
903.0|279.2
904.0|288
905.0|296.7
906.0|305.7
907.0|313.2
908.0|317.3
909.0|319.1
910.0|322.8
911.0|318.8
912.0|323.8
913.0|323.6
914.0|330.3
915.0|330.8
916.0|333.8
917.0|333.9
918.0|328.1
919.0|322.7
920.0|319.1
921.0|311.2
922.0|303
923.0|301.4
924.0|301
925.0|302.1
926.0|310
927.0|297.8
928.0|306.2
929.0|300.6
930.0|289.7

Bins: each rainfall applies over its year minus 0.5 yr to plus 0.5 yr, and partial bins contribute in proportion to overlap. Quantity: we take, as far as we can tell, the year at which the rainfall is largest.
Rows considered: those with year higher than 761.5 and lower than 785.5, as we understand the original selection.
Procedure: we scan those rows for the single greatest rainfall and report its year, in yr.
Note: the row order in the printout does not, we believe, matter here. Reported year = 784.0 yr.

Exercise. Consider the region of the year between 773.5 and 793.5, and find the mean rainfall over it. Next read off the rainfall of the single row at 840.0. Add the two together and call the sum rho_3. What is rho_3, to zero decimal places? 849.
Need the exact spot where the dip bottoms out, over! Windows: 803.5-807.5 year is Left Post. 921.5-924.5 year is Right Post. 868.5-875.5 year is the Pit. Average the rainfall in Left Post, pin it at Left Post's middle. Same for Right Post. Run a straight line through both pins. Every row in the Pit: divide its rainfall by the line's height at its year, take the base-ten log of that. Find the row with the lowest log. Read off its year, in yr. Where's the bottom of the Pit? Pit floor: 871.0 yr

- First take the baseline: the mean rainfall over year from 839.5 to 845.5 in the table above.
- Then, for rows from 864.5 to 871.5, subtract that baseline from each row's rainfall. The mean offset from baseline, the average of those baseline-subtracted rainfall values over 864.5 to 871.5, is 9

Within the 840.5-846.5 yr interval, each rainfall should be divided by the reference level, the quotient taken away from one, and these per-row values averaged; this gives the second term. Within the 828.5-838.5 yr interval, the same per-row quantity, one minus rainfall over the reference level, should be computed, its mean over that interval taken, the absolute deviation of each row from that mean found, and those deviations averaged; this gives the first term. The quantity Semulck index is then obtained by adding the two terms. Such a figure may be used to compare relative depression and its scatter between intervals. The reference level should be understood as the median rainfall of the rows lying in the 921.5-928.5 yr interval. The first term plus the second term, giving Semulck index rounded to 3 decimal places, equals -0.323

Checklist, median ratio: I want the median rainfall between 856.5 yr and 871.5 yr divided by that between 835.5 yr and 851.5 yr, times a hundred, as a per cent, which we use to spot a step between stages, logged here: 104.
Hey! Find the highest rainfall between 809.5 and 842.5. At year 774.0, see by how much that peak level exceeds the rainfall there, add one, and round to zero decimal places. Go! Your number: 73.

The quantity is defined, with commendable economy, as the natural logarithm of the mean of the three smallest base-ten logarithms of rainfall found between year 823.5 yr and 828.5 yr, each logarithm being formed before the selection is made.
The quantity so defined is 0.971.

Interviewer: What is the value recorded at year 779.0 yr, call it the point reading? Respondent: 359.2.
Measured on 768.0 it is 424.5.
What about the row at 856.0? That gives 441.2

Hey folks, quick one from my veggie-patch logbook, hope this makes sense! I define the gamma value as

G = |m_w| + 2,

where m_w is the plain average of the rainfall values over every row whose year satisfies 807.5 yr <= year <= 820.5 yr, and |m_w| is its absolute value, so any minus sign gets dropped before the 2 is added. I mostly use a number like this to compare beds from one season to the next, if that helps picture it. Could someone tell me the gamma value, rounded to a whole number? 486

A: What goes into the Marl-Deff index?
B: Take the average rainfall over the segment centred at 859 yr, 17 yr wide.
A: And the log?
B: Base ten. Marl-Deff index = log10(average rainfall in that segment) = 2.64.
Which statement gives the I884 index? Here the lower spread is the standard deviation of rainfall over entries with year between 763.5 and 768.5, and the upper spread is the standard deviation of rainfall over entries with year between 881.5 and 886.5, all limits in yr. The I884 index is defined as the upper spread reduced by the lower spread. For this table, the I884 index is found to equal 3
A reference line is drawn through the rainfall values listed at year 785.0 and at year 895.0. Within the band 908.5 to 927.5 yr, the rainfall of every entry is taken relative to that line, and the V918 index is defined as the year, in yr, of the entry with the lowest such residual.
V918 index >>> 909.0 yr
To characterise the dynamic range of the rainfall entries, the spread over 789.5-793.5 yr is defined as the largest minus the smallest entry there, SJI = 13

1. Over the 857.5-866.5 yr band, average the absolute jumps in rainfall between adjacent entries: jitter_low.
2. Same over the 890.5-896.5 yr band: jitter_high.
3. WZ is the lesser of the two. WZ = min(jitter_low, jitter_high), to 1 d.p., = 6.8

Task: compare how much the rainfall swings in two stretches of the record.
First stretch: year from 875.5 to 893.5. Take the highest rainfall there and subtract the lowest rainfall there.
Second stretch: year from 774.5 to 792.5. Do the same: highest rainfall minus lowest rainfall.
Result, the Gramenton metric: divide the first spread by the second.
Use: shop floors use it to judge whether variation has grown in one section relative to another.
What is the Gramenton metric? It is 0.79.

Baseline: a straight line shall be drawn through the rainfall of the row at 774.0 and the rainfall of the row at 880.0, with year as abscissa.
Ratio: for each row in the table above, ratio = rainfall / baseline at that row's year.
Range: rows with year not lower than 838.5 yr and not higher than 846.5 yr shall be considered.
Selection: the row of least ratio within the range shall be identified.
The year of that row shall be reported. 839.0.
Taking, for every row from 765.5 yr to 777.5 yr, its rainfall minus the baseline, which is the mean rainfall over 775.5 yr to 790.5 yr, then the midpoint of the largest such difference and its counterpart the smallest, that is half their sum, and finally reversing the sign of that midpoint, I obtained 37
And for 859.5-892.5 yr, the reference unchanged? 62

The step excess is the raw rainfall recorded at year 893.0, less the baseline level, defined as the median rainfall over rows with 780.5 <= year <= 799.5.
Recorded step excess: -174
